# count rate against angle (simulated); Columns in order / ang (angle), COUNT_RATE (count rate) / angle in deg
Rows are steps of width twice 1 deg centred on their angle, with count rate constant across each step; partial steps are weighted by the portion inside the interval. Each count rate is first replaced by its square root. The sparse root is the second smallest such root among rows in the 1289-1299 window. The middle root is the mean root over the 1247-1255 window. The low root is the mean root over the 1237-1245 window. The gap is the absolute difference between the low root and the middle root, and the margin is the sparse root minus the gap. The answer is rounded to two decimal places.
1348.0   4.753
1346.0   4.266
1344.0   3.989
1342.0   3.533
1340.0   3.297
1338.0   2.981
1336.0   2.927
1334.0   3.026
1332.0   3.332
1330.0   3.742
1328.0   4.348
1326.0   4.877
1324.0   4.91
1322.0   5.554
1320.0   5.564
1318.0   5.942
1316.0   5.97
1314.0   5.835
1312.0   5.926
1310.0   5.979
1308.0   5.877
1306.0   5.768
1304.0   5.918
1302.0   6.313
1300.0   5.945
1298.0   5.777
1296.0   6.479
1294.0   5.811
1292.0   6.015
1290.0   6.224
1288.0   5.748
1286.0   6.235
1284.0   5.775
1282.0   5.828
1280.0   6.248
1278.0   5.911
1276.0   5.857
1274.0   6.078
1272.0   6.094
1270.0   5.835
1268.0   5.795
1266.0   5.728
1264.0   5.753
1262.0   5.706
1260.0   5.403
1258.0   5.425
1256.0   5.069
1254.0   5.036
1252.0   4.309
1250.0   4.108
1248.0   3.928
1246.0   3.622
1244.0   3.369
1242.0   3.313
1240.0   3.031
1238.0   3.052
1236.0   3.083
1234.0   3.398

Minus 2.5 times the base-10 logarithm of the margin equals -0.81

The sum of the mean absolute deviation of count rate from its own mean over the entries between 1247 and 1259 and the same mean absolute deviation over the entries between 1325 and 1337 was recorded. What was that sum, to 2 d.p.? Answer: 1.14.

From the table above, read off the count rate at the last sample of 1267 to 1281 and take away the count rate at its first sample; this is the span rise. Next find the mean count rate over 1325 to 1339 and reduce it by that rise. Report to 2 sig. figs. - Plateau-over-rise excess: 3.2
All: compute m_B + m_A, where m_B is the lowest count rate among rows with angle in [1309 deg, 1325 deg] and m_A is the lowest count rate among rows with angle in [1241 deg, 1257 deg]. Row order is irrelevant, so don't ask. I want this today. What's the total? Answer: 8.2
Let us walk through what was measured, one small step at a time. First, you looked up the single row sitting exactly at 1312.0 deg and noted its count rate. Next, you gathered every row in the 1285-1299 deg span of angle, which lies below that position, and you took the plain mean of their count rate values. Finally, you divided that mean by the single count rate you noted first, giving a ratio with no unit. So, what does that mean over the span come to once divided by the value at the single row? 1.02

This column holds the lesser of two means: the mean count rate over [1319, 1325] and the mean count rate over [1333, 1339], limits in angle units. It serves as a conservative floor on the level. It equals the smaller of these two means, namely 3.0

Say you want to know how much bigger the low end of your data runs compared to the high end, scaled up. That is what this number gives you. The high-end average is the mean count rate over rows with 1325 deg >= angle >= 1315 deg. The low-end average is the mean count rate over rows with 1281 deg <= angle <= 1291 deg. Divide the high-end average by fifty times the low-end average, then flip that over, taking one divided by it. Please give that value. 53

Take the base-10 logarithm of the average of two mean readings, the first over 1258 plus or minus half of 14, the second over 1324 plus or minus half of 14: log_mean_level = 0.709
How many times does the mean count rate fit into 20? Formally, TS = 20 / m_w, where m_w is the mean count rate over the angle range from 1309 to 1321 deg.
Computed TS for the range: 3.41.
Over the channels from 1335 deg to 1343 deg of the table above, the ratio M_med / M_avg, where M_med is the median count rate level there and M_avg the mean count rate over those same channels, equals 0.986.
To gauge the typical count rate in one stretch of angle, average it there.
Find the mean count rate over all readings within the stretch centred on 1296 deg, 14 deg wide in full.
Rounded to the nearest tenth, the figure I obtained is 6.1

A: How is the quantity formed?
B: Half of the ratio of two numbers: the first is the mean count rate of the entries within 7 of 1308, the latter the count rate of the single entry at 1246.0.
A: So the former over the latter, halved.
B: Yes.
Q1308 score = 0.8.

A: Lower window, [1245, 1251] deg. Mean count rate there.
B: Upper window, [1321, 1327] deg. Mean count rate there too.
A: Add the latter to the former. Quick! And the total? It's 9.0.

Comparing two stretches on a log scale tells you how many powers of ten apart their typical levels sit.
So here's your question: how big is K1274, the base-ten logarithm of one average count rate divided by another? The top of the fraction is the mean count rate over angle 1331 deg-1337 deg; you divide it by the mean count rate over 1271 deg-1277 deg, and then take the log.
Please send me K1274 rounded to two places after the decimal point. -0.29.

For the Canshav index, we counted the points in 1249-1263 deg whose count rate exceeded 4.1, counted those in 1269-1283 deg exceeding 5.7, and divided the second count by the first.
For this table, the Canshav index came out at 1.0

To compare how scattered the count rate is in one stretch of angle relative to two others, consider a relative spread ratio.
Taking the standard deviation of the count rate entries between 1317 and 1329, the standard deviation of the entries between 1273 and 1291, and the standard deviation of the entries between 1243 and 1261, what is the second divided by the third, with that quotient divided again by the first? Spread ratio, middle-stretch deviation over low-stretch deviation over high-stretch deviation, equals 0.5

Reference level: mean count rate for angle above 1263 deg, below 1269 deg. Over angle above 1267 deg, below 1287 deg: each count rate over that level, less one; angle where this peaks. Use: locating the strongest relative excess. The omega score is 1280.0 deg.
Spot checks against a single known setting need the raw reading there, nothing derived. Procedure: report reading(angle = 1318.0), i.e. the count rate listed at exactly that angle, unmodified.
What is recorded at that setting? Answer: 5.942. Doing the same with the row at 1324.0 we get 4.91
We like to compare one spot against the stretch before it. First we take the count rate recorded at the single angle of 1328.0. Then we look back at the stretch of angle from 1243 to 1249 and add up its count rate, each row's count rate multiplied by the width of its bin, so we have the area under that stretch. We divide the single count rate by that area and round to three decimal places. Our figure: 0.199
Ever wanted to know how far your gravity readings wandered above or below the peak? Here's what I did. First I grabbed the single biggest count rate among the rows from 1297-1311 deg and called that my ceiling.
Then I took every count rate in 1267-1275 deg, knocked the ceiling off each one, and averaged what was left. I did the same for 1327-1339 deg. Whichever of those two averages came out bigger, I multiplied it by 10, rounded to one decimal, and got -3.6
